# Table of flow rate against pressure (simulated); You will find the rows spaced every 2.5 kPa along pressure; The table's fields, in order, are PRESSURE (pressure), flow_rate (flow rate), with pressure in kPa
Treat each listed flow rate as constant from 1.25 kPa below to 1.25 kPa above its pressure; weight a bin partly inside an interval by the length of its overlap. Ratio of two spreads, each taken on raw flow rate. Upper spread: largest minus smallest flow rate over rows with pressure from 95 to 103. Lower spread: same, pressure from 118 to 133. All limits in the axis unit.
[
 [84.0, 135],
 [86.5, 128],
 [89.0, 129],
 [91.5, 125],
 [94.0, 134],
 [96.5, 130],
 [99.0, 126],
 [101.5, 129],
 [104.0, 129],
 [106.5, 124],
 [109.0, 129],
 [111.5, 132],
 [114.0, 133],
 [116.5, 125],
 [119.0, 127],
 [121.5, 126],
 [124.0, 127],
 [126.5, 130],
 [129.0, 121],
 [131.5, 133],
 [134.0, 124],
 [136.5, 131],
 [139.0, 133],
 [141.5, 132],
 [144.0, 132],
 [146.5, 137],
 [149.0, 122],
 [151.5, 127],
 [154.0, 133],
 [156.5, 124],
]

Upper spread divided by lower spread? 0.33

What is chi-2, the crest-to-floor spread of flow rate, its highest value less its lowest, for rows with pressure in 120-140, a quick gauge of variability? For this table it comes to 12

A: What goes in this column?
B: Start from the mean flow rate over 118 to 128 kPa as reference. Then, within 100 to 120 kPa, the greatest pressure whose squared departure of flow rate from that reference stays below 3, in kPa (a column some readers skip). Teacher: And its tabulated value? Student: 119.0 kPa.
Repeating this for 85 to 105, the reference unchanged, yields 104.0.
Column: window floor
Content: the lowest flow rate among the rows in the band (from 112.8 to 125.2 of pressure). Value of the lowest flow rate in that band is 125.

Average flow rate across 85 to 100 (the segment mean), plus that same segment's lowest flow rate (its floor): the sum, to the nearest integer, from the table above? 254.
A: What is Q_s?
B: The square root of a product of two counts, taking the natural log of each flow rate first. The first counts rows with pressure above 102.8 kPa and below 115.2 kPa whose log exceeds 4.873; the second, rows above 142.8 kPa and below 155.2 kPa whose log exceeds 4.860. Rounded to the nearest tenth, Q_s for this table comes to 2.4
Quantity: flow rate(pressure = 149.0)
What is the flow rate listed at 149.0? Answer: 122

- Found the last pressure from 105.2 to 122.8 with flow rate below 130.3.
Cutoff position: 121.5 kPa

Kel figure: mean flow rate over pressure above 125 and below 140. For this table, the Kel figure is 129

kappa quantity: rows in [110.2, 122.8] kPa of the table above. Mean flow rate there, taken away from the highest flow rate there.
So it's 4.4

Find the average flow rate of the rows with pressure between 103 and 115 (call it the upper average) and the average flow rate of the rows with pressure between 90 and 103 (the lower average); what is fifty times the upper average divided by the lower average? 50.2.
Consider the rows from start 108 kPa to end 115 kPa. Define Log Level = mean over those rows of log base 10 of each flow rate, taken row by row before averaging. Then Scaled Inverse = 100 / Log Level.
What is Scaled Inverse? 47.21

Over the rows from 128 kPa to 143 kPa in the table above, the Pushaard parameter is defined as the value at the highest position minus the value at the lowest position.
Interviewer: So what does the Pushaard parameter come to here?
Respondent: 11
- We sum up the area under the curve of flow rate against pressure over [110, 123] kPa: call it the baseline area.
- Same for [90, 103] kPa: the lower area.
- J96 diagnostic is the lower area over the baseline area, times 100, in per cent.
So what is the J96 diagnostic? 100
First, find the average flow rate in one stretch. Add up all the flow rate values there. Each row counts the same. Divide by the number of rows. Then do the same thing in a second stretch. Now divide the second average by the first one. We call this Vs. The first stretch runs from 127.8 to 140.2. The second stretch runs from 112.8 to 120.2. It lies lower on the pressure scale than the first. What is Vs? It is 0.999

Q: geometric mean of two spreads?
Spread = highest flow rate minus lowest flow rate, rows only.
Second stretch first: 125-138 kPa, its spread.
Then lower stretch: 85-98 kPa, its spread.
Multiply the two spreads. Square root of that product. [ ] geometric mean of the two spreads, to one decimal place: 10.4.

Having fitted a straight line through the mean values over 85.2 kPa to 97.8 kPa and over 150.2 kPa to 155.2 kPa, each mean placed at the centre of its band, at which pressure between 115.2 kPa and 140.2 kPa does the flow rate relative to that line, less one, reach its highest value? 131.5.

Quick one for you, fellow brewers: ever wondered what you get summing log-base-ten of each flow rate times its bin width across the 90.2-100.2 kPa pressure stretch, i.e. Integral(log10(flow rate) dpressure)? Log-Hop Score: 21.1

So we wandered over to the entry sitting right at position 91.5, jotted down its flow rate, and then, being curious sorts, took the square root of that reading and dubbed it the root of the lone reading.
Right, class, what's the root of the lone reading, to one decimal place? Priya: 11.2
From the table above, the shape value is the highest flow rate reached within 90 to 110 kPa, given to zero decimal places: 134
